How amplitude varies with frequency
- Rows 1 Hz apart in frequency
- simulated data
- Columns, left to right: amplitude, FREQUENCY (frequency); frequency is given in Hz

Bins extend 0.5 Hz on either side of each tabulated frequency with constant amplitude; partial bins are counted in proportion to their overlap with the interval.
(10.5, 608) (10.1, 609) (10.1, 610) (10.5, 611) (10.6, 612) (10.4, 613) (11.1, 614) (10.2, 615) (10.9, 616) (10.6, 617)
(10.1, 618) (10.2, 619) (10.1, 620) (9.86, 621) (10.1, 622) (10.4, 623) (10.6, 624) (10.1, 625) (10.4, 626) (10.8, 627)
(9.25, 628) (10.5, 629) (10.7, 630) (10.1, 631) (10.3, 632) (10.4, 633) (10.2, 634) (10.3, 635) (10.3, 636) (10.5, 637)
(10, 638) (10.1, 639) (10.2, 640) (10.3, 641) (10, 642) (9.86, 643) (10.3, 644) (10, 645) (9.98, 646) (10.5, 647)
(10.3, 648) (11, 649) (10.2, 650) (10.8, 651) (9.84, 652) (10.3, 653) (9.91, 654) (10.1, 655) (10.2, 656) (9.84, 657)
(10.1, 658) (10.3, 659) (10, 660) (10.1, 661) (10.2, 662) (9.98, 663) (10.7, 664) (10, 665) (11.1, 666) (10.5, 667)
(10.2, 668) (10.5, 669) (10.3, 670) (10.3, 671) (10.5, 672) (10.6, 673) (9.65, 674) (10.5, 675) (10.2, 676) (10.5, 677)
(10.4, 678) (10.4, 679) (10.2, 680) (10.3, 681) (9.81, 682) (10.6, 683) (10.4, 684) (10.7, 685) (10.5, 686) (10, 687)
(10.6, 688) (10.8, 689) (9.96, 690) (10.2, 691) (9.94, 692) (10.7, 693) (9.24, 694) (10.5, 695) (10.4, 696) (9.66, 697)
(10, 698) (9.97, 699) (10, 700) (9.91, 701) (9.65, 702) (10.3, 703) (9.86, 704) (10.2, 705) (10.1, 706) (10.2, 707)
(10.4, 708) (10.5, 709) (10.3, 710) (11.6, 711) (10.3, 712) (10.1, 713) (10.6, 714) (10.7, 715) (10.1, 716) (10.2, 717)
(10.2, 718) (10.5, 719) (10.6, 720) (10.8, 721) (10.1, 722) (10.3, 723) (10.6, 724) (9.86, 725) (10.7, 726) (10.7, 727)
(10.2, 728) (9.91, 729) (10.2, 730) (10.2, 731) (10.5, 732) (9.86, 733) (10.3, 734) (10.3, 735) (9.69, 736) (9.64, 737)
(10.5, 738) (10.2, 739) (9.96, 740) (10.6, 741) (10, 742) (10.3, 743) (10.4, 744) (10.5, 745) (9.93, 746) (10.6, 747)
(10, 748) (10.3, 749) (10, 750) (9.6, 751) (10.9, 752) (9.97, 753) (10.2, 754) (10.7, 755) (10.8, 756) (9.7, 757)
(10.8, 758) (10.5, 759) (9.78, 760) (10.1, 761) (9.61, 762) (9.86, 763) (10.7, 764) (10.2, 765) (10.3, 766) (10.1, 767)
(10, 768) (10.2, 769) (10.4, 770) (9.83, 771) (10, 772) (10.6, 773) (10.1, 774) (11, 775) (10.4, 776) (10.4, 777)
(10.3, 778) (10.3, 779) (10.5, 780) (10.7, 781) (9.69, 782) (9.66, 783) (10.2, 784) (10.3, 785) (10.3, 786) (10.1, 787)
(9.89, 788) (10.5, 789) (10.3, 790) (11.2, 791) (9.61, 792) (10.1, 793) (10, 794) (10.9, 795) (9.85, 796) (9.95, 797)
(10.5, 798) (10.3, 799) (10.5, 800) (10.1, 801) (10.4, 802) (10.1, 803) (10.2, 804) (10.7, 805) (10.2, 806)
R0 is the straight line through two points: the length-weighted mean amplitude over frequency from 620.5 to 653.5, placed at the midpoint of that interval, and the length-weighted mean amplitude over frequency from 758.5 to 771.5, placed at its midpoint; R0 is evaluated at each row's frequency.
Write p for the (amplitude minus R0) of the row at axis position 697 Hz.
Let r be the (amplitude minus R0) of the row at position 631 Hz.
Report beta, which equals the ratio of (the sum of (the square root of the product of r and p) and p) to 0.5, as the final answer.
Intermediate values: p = -0.5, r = -0.16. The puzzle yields -0.5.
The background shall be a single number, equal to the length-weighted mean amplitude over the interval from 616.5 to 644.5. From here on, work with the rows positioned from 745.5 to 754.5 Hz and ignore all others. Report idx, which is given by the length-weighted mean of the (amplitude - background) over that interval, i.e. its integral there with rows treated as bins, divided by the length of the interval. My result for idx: -0.07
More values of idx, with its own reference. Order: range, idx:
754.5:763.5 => -0.03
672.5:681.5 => 0.07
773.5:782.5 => 0.14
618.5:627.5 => 0.05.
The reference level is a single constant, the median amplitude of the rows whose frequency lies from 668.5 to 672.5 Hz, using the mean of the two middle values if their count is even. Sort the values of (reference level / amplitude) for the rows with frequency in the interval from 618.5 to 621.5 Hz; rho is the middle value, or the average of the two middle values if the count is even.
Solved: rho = 1.03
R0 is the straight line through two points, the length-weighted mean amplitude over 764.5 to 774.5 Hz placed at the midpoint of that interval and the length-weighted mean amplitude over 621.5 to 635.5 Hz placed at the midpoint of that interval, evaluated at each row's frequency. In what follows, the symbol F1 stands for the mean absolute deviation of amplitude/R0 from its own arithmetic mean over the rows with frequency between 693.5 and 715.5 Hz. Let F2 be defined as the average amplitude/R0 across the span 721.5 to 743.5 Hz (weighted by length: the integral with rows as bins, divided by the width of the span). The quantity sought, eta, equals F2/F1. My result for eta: 31.4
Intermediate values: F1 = 0.0318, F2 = 1.00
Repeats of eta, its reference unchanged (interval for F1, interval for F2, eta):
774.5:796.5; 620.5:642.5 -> 32.6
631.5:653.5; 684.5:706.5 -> 51.0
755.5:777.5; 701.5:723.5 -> 32.7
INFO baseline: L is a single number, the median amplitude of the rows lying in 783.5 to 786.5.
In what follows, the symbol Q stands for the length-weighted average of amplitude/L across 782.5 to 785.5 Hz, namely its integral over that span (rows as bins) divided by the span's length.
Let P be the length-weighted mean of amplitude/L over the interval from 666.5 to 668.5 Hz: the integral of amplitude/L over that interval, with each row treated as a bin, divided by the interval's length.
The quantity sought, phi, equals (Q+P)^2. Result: 3.92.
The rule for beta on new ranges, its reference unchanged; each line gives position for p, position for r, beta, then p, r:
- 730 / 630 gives 0.4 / 0.0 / 0.44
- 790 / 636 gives 0.6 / 0.2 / 0.04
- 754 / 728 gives 0.2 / 0.1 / 0.04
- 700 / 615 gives -0.1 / -0.2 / -0.08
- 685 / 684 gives 1.6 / 0.5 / 0.19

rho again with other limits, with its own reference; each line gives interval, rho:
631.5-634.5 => 1.01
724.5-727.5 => 0.97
